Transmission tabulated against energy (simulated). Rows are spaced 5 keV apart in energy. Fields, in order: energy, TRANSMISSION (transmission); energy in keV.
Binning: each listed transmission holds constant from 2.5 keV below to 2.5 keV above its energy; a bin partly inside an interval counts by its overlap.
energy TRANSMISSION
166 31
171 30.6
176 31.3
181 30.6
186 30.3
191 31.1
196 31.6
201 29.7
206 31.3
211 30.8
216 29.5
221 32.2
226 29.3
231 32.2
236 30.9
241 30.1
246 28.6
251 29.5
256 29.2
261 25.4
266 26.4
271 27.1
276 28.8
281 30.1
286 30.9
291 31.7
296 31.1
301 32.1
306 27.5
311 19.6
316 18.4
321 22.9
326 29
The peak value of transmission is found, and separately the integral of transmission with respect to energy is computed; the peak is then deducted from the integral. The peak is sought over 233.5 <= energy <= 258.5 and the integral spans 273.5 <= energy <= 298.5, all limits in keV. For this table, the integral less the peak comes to 732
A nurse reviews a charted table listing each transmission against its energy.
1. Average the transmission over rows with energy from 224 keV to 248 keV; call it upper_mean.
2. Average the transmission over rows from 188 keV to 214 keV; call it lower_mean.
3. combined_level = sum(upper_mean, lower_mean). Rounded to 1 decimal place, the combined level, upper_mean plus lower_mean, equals 61.1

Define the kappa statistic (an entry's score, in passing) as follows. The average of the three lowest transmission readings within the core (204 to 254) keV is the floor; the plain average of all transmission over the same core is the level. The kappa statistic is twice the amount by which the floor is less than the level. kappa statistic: 2.6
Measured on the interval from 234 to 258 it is 1.1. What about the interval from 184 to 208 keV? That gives 0.9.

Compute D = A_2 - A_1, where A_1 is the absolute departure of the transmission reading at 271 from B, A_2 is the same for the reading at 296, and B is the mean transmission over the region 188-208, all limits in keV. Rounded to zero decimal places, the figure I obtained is -4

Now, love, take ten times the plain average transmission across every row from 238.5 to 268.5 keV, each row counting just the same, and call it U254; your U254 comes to 282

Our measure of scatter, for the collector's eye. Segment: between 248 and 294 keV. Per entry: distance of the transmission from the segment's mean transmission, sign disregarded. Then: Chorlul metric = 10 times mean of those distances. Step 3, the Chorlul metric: 16.6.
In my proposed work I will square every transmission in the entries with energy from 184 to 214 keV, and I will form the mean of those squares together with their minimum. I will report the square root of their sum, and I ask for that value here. 42.8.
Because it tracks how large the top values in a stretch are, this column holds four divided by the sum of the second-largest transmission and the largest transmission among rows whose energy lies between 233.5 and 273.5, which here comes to 0.0656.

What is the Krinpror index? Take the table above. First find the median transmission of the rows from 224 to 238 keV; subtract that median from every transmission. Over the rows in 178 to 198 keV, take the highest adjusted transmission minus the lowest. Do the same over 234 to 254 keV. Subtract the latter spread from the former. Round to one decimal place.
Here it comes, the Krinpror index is -1.0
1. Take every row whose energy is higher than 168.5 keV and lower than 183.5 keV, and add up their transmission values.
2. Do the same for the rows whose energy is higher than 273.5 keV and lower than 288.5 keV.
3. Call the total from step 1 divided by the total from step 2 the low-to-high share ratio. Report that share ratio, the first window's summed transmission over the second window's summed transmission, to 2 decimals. 1.03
